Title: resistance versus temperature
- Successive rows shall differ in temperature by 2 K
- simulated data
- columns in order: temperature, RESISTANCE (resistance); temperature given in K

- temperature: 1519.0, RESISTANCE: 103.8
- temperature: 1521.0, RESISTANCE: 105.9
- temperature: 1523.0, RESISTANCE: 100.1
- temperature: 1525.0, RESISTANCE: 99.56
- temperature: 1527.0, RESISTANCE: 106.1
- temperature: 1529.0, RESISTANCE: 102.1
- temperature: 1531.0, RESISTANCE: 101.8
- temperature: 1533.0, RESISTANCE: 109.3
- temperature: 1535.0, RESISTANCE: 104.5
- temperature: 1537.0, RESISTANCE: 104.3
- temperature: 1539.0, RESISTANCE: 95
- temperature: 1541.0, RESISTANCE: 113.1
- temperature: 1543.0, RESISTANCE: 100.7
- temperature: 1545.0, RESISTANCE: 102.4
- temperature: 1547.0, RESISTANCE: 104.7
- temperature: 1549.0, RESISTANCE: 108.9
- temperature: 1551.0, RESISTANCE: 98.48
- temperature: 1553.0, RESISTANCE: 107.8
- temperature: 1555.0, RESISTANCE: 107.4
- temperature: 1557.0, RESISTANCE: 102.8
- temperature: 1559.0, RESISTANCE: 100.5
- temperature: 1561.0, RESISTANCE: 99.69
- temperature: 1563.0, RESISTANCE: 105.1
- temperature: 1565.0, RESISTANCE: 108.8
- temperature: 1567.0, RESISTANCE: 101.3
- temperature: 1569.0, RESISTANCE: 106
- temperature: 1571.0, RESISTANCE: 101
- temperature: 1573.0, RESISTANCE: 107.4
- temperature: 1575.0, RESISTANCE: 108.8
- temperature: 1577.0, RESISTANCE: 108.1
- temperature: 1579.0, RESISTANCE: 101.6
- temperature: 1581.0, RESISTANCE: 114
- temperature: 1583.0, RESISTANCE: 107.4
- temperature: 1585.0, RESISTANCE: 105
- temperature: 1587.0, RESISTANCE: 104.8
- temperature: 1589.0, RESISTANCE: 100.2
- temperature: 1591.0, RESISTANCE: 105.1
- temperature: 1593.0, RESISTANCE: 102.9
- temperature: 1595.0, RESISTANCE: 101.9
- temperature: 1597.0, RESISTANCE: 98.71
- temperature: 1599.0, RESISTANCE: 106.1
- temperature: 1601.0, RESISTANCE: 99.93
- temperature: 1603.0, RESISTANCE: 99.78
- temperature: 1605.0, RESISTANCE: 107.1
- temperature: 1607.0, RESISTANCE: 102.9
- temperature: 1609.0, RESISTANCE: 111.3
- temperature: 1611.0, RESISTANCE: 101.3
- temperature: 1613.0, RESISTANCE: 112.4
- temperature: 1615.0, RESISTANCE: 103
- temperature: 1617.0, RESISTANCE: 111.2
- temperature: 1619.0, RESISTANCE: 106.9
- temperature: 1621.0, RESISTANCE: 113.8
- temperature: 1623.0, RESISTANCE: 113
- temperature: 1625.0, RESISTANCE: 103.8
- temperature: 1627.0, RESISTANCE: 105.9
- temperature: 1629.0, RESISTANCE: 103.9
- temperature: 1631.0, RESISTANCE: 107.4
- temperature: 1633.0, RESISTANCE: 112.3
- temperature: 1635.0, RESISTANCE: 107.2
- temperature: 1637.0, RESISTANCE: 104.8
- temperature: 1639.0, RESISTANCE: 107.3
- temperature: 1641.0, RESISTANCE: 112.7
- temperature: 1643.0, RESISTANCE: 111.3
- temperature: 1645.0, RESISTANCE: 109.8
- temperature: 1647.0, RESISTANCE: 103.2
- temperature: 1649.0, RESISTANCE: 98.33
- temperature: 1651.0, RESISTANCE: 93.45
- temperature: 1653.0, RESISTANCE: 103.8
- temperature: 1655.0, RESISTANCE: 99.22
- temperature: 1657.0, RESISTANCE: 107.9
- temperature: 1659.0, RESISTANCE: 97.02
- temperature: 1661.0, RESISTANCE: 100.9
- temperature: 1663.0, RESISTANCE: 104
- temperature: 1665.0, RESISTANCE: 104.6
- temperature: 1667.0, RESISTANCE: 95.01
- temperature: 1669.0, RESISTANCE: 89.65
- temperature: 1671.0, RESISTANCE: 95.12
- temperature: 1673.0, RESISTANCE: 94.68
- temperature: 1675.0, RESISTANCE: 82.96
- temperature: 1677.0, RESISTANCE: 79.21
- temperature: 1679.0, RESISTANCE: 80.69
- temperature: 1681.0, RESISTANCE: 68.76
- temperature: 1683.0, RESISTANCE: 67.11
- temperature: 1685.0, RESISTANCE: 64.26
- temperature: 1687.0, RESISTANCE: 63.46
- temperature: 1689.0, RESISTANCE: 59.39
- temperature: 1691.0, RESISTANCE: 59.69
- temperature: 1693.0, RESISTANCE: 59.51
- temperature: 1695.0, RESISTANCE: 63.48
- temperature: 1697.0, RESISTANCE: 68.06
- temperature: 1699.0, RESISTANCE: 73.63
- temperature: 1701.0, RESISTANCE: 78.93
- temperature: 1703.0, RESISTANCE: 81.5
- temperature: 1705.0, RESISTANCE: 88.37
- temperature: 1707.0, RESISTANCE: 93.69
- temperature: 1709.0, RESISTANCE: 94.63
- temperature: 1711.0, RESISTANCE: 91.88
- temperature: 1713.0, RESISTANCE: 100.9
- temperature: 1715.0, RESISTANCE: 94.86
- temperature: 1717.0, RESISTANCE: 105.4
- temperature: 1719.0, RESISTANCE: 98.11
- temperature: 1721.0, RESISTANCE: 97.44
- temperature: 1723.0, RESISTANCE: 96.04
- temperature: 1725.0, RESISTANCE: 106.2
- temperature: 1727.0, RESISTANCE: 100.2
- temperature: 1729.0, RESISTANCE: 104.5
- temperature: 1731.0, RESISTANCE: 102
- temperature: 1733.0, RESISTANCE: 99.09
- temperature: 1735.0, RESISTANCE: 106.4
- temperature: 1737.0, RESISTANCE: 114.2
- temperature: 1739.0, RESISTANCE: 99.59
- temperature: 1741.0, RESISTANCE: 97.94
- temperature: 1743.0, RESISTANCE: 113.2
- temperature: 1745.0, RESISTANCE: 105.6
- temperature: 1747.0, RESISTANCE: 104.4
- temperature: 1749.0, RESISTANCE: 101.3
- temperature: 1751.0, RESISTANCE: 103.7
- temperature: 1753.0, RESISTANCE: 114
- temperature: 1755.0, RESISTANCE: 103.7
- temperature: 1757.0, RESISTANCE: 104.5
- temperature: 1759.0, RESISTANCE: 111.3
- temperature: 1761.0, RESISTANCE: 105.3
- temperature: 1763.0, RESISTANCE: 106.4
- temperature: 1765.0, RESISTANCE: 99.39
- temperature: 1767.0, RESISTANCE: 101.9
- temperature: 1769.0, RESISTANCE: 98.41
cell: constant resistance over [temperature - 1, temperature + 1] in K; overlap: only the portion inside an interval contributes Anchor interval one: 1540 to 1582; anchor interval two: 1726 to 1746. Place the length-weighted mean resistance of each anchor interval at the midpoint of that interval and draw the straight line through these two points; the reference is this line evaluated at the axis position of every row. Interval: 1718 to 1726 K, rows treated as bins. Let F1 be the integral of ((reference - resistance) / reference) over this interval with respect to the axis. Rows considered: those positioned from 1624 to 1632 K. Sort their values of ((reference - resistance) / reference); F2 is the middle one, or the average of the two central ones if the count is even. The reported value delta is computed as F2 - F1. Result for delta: -0.38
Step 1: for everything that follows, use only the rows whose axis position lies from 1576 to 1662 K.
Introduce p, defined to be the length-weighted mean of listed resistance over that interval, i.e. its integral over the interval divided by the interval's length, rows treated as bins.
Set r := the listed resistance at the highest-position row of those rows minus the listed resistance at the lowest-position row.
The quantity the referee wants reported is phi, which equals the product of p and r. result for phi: -758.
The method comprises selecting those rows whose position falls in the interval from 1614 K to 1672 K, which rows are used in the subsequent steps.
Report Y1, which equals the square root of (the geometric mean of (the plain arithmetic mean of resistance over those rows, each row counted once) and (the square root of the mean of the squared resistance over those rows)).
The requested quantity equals 10.2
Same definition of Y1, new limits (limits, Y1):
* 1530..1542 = 10.2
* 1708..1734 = 10.0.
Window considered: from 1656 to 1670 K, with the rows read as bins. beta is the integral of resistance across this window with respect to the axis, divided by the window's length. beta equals 100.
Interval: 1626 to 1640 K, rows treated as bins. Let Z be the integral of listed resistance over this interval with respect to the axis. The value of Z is 1498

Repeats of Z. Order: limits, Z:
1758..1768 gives 1049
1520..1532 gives 1231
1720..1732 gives 1213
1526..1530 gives 416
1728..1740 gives 1252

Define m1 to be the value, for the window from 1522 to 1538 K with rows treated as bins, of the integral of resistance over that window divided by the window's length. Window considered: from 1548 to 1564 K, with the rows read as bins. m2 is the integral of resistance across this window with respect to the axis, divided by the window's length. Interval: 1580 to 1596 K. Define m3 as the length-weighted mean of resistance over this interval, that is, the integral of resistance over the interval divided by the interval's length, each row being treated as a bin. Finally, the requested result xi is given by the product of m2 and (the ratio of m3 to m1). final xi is 106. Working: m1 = 103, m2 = 104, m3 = 105.2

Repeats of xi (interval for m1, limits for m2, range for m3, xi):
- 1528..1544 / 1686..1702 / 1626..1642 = 68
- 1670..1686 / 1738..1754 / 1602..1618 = 141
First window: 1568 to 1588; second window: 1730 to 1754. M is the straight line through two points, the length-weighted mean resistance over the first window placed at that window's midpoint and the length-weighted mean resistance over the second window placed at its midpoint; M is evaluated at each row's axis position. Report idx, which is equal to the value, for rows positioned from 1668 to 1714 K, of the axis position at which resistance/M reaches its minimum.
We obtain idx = 1689.0 K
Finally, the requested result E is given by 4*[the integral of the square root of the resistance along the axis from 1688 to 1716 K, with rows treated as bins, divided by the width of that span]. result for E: 35.4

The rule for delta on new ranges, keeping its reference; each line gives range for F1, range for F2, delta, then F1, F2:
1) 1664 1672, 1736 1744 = -0.67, 0.65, -0.021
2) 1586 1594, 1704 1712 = -0.02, 0.13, 0.111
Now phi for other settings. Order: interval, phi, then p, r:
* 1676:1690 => -1367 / 69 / -19.8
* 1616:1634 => 120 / 109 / 1.1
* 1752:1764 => -817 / 108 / -7.6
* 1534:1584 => 304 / 105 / 2.9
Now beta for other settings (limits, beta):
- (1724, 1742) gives 103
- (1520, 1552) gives 104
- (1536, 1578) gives 104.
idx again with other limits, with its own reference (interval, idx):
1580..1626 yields 1597.0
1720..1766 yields 1723.0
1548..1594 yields 1551.0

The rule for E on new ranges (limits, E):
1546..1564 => 40.8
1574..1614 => 41.0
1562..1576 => 41.1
